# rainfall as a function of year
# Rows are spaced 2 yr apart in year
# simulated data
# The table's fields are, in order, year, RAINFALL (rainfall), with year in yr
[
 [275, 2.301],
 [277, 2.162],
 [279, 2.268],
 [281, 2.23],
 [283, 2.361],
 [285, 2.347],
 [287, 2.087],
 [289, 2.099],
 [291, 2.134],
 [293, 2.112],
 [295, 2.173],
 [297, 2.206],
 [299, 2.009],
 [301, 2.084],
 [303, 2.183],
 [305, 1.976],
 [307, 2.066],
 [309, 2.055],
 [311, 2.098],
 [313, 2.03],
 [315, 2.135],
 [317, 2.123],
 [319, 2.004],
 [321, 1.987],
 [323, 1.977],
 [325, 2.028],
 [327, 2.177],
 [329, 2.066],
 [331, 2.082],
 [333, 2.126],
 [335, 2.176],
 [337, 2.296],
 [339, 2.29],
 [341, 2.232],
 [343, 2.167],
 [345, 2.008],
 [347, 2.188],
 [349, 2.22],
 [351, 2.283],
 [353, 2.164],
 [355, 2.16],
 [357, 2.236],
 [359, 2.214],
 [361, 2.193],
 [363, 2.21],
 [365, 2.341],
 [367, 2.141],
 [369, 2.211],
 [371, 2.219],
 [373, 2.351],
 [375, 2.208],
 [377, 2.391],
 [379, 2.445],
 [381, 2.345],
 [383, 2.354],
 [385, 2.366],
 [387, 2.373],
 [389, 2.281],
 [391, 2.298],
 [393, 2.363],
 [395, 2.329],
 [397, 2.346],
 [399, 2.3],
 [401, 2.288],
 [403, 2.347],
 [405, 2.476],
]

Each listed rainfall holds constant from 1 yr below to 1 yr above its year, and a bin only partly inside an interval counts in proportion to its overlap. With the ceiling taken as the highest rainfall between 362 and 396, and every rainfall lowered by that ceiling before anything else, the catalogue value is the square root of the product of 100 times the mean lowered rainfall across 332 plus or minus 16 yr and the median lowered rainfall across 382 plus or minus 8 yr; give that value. 1.7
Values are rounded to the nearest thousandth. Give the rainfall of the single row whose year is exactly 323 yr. 1.977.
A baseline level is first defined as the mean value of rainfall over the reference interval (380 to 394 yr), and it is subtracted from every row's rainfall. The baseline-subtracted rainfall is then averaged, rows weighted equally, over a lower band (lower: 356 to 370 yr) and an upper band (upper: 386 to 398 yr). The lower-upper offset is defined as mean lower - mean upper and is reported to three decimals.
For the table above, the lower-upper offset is -0.111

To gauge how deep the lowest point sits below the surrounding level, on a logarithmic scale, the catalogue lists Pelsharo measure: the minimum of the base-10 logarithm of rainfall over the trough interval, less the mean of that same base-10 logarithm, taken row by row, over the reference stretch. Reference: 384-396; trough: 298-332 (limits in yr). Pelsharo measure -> -0.072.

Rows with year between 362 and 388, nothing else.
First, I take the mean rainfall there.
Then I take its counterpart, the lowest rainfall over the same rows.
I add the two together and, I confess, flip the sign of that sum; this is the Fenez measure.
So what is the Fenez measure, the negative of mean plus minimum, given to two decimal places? -4.45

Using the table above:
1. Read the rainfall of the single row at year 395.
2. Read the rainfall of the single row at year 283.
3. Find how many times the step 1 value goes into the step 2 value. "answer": 1.01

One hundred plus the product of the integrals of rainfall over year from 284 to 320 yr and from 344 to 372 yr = 4770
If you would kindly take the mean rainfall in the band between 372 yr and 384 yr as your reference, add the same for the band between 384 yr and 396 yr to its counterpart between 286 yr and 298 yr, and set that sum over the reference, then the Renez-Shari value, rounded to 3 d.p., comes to 1.903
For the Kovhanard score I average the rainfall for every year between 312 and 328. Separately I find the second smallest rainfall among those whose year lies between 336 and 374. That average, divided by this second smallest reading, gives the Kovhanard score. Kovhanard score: 0.96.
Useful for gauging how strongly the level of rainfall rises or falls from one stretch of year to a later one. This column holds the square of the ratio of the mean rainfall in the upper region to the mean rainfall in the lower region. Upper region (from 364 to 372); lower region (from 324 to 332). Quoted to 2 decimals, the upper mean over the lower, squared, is 1.14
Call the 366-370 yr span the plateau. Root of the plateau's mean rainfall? 1.48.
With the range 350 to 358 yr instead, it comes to 1.49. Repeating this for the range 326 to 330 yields 1.46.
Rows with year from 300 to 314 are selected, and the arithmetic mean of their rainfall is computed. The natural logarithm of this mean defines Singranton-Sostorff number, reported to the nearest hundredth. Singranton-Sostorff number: 0.73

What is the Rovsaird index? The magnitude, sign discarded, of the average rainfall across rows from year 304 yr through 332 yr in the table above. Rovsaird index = 2.06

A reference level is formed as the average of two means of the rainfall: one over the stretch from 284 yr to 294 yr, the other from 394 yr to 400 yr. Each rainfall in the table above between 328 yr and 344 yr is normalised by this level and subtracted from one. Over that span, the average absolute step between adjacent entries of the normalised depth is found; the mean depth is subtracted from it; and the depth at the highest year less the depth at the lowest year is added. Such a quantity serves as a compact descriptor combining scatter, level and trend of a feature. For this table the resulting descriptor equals -0.049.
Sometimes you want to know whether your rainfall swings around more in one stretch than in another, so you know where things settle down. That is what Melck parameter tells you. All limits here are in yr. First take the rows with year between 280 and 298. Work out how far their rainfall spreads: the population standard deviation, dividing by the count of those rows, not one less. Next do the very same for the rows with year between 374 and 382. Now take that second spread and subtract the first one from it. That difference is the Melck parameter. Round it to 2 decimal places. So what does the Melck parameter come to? -0.01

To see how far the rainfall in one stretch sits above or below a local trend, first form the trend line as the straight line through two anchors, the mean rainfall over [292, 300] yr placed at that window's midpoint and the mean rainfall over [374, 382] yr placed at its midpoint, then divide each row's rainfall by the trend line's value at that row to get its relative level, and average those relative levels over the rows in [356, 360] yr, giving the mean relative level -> 0.97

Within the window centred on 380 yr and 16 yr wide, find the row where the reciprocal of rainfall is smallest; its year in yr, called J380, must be 379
